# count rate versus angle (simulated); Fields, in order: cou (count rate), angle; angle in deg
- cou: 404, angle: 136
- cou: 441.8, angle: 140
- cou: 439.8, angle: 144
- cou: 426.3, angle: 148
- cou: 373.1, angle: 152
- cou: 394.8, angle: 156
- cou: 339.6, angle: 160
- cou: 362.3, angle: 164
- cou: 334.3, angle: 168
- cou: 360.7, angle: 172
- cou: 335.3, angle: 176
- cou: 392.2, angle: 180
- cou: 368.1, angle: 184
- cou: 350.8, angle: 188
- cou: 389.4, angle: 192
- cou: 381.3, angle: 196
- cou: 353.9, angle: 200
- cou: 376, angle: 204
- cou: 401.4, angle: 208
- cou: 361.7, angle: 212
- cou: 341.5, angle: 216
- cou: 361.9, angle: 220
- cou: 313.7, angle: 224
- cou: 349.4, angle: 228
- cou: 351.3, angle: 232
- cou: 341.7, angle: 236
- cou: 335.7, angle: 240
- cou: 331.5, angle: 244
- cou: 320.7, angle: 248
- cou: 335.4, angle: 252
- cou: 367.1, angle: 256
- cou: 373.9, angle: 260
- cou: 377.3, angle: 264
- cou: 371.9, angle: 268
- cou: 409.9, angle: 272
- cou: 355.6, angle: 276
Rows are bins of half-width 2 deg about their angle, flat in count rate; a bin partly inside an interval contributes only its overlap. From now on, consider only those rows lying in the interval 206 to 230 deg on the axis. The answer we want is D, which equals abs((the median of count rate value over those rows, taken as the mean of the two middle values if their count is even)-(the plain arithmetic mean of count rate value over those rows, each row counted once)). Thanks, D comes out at 0.6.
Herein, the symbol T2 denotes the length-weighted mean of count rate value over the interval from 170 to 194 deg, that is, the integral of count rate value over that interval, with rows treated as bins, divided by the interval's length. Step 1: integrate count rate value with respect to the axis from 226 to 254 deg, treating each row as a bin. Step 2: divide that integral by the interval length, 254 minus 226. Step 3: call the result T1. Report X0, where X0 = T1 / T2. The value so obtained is 0.92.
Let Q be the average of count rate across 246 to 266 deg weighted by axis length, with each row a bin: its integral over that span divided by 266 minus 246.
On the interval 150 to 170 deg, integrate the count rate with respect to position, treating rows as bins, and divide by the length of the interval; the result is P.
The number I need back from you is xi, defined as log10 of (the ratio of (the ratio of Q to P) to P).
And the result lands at -2.56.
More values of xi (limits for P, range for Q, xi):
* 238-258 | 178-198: -2.48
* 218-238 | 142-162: -2.48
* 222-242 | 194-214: -2.48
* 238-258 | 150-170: -2.50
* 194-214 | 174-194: -2.58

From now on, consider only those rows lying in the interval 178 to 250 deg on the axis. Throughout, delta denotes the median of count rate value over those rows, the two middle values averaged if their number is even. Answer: 353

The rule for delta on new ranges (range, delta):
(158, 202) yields 361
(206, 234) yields 351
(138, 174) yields 373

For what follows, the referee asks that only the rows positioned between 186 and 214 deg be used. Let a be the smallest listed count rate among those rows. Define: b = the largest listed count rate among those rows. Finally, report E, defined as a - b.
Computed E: -51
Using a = 350.8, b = 401.4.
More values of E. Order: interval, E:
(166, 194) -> -58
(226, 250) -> -31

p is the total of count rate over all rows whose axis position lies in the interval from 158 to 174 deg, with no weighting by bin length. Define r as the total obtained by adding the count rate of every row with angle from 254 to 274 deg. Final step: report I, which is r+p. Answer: 3297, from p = 1397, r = 1900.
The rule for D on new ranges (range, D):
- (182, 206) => 2.1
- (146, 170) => 4.0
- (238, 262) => 8.5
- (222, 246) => 1.5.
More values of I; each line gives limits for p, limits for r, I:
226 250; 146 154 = 2830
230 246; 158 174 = 2757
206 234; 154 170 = 3912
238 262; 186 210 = 4317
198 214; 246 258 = 2516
